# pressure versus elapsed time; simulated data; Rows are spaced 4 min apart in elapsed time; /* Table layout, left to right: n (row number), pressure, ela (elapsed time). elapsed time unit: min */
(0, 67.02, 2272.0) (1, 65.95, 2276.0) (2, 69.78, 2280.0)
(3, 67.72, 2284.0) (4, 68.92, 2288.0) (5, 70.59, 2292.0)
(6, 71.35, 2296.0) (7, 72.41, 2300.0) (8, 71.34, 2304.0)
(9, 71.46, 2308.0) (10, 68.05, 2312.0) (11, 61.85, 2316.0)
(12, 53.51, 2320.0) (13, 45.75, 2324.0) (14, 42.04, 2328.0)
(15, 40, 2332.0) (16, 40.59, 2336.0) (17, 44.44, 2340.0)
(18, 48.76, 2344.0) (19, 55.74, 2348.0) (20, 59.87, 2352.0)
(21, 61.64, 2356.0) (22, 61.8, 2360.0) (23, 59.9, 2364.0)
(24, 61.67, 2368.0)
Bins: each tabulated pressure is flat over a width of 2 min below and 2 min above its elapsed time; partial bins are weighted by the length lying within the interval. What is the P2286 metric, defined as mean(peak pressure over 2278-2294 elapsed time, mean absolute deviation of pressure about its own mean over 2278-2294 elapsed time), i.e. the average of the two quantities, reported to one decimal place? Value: 35.8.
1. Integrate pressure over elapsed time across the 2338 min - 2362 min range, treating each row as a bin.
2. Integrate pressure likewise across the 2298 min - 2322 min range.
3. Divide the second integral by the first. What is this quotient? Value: 1.20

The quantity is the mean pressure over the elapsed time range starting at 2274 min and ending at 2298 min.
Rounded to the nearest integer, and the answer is 69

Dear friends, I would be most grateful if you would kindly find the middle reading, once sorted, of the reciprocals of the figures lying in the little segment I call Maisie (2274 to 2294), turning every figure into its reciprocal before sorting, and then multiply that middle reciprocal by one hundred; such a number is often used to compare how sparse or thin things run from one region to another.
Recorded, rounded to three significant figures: 1.45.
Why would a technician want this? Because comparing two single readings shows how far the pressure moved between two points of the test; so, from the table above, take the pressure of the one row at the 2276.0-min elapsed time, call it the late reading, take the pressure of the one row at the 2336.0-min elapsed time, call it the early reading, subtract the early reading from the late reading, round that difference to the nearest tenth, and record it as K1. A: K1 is 25.4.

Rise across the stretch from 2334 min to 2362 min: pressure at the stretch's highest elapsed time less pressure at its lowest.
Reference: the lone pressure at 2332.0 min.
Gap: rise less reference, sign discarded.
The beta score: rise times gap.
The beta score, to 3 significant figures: 399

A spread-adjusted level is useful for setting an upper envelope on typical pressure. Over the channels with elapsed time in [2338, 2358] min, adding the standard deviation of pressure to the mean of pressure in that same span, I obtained 61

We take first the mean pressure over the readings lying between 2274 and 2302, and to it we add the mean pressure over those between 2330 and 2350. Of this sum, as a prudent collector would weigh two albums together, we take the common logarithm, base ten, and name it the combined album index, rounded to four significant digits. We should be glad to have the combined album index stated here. 2.062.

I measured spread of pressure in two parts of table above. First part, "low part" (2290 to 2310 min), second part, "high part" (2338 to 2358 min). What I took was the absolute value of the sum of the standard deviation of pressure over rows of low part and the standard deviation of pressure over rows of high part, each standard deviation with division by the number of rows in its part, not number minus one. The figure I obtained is 7.1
